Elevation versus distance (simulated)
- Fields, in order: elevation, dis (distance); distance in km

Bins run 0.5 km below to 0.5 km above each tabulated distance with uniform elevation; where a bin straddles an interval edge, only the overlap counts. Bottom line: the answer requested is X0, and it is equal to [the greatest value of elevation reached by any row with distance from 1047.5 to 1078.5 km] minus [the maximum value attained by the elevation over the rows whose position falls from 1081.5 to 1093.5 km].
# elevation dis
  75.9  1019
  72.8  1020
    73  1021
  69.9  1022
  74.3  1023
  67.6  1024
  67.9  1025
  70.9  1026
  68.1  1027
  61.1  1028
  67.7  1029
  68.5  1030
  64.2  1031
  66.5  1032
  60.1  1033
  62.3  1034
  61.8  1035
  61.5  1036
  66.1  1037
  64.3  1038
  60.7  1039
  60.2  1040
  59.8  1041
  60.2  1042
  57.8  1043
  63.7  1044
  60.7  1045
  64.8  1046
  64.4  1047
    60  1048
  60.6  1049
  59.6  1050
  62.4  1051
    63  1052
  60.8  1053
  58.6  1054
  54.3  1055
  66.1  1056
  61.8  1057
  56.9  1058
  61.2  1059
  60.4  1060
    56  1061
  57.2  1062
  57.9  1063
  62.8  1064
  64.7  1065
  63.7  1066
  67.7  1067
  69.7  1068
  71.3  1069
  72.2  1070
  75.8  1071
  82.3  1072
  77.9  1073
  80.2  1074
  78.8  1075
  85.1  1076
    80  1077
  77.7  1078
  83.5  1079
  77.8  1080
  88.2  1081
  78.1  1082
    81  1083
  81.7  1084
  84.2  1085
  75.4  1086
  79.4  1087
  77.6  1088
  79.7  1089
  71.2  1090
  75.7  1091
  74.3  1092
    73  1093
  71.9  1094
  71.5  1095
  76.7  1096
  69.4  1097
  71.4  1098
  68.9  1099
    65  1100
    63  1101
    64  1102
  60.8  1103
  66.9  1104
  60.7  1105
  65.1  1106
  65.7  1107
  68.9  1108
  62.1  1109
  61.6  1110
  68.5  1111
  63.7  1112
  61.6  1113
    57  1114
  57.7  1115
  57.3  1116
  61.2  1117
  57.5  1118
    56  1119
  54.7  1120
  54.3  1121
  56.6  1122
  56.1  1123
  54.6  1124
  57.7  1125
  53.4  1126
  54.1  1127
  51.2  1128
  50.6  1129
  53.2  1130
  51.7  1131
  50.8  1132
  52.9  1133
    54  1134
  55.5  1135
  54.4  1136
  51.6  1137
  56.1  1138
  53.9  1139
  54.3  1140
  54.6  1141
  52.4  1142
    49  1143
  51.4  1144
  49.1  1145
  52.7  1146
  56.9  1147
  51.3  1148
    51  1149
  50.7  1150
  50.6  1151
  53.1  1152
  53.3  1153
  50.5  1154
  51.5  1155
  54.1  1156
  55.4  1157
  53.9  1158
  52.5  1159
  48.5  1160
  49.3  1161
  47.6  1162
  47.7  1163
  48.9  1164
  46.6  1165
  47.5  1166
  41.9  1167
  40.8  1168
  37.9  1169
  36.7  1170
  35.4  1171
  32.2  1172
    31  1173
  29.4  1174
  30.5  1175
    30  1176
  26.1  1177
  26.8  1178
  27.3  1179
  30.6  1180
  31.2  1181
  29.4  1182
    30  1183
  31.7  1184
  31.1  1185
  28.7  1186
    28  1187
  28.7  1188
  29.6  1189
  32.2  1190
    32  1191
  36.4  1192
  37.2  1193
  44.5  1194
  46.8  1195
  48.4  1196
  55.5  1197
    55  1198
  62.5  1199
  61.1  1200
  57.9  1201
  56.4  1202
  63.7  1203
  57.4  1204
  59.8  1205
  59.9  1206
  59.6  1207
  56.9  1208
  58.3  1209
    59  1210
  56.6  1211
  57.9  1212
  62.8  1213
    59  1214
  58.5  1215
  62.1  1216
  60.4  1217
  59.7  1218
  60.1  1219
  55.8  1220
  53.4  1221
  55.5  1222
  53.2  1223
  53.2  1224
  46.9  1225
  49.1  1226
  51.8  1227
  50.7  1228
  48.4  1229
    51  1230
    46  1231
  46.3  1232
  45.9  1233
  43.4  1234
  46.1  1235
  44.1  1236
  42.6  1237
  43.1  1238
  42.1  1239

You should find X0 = 1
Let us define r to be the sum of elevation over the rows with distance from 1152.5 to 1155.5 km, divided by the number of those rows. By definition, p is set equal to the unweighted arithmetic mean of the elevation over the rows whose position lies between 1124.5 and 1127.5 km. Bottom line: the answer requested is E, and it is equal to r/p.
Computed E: 0.94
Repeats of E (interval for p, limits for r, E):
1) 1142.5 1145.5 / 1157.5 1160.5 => 1.04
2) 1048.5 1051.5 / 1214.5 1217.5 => 0.99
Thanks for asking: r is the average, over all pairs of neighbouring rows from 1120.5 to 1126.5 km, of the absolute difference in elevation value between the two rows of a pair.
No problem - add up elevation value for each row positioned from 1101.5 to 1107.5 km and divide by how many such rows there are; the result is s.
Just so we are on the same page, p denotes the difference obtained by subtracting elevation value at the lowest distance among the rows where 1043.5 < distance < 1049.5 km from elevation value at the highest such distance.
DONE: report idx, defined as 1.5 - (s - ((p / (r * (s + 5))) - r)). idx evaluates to -65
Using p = -3.1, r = 2.3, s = 64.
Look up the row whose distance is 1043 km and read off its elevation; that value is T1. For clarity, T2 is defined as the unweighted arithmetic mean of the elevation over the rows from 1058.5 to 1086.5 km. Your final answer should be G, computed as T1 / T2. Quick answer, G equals 0.8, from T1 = 57.8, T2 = 73.3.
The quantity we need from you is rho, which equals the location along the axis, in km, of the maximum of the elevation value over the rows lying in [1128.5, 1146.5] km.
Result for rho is 1138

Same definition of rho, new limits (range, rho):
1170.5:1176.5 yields 1171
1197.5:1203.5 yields 1203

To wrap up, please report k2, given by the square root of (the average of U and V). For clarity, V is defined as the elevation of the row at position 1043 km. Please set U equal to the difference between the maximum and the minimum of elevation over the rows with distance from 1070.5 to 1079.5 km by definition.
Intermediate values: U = 9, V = 57.8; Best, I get 5.8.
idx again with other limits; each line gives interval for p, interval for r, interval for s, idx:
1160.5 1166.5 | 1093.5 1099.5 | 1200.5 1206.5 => -61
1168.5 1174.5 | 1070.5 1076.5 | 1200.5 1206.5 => -62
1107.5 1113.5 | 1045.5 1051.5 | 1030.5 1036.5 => -63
